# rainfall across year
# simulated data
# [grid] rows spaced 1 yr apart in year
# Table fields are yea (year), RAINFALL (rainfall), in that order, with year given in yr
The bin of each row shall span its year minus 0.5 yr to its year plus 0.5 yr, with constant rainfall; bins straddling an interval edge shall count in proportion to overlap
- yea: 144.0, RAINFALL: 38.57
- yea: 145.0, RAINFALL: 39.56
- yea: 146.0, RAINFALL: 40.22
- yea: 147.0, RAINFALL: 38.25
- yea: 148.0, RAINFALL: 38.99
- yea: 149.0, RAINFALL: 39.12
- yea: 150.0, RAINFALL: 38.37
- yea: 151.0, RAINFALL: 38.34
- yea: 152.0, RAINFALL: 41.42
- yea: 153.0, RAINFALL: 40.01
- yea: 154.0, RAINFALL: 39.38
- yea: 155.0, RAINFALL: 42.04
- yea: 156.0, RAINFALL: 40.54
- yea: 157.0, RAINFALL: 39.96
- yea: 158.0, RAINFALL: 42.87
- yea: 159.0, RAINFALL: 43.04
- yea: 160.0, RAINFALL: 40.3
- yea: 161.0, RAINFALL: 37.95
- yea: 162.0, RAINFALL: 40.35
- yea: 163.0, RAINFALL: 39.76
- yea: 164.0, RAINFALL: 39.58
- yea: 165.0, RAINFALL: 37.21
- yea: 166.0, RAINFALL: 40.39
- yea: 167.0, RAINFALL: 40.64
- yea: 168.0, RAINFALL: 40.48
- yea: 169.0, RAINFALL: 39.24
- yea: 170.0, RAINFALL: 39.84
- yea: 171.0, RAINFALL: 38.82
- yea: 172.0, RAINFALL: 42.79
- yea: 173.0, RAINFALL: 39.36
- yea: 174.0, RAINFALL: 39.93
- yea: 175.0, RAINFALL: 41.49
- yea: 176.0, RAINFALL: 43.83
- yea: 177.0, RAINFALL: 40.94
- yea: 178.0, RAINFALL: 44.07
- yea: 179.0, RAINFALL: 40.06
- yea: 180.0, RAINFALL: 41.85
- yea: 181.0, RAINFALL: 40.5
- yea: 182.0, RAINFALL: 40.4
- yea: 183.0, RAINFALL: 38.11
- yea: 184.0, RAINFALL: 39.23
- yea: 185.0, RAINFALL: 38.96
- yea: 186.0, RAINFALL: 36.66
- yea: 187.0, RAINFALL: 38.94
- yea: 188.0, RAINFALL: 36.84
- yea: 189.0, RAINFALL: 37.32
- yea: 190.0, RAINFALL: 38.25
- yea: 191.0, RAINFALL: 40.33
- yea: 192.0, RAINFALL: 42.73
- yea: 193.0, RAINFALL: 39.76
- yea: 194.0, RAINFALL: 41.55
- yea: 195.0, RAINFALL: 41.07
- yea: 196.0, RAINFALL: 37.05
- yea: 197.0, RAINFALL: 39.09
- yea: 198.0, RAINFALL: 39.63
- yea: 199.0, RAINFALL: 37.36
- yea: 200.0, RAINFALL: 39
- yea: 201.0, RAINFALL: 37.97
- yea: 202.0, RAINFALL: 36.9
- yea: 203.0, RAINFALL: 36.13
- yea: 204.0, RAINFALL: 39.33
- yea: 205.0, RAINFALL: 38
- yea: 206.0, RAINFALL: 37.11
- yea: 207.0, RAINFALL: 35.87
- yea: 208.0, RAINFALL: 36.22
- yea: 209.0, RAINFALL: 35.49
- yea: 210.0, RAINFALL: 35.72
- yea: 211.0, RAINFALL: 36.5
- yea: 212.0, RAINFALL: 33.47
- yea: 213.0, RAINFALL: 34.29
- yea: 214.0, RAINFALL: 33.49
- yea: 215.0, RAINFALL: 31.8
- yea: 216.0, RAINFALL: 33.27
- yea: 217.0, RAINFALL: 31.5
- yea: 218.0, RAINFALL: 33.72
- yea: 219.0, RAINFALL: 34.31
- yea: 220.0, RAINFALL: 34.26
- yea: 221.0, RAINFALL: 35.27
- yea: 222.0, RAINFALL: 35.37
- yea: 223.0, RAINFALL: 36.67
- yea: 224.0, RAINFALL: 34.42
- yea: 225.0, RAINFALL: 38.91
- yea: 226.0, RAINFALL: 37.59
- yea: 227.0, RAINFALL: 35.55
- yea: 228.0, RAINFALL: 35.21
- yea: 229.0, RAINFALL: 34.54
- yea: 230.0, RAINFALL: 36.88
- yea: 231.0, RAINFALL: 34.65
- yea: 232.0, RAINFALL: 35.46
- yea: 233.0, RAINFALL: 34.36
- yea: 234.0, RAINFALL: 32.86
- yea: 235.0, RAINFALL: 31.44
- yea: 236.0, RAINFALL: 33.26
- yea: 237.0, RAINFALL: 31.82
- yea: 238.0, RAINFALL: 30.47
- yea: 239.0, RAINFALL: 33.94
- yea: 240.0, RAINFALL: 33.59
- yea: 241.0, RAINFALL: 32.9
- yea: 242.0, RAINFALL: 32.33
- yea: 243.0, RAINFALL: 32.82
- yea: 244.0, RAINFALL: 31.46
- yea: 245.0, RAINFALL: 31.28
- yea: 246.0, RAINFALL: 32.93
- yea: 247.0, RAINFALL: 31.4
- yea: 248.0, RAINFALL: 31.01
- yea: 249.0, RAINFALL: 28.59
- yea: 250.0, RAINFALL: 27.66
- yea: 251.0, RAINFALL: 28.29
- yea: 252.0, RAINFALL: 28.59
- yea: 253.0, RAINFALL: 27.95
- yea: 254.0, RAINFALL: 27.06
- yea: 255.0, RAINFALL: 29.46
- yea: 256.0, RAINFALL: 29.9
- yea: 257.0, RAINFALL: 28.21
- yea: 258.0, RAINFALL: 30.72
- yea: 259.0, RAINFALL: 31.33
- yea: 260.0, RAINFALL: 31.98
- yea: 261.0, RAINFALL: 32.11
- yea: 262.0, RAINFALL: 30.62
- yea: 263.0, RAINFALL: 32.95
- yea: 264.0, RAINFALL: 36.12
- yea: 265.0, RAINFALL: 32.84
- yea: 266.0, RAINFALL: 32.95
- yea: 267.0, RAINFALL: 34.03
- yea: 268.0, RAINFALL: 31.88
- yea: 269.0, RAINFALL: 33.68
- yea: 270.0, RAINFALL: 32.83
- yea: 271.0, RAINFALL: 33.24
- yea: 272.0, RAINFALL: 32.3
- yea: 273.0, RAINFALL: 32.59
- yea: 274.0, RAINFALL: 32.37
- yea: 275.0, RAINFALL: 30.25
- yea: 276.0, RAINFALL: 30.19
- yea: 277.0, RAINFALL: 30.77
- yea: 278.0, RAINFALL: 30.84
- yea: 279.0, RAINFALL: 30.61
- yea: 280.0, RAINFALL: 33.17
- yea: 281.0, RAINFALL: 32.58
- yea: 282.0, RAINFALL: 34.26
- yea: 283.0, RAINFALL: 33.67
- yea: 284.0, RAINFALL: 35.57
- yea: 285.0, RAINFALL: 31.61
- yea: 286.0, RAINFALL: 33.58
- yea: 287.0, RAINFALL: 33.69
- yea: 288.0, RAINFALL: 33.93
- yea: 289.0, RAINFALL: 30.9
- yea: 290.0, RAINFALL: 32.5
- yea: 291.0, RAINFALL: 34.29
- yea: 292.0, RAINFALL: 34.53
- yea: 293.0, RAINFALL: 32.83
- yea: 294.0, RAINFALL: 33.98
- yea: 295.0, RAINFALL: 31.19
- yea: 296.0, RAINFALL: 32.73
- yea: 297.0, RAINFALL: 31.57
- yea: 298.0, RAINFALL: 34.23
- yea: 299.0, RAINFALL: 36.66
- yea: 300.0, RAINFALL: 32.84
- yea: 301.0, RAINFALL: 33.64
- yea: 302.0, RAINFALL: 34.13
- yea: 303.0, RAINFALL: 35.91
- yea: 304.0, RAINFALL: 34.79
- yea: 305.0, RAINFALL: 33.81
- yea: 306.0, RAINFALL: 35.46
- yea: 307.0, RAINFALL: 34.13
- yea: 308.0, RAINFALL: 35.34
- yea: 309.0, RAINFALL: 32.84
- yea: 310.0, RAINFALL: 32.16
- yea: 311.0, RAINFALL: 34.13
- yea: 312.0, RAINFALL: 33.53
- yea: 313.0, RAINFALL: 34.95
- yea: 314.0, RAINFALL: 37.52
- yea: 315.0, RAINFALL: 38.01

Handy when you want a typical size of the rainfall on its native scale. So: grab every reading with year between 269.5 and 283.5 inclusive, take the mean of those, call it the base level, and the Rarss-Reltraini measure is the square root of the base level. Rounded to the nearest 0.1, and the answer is 5.7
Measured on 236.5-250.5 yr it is 5.6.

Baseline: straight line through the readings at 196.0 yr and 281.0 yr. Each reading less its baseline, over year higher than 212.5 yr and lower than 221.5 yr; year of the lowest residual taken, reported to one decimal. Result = 217.0 yr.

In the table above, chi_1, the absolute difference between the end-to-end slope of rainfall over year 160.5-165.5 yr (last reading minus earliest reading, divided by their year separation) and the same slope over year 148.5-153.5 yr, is 0.4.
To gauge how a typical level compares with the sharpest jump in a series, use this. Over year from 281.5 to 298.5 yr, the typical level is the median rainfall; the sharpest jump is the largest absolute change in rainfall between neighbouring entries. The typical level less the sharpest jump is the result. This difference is 30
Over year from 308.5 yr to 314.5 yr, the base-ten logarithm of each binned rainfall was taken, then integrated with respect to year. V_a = 9.20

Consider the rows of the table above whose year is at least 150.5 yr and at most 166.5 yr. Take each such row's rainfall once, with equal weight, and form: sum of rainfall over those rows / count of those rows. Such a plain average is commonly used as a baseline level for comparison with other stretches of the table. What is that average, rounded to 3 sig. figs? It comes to 40.2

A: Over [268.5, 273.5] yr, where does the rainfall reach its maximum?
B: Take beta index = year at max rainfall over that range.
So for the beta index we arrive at 269.0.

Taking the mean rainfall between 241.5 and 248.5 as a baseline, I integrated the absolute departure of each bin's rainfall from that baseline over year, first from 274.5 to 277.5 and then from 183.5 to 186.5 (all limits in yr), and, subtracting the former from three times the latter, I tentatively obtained 53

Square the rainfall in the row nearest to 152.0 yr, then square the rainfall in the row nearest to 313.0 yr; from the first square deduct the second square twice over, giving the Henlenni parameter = -727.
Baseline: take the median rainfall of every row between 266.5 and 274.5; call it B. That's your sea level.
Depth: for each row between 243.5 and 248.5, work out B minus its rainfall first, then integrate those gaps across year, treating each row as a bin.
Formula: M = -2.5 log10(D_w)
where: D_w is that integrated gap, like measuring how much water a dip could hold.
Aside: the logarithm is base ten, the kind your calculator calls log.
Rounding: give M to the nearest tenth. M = -1.8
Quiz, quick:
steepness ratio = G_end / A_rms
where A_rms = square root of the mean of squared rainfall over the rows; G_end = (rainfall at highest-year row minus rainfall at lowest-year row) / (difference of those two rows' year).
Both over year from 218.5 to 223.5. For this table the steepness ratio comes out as 0.017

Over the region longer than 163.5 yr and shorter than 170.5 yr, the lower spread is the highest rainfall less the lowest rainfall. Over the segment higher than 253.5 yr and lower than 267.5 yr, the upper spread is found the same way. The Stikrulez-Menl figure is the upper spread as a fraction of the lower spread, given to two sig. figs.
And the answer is 2.6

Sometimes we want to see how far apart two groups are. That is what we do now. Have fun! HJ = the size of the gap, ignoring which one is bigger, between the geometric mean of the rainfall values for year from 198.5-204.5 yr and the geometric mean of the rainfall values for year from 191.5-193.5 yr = 3.5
